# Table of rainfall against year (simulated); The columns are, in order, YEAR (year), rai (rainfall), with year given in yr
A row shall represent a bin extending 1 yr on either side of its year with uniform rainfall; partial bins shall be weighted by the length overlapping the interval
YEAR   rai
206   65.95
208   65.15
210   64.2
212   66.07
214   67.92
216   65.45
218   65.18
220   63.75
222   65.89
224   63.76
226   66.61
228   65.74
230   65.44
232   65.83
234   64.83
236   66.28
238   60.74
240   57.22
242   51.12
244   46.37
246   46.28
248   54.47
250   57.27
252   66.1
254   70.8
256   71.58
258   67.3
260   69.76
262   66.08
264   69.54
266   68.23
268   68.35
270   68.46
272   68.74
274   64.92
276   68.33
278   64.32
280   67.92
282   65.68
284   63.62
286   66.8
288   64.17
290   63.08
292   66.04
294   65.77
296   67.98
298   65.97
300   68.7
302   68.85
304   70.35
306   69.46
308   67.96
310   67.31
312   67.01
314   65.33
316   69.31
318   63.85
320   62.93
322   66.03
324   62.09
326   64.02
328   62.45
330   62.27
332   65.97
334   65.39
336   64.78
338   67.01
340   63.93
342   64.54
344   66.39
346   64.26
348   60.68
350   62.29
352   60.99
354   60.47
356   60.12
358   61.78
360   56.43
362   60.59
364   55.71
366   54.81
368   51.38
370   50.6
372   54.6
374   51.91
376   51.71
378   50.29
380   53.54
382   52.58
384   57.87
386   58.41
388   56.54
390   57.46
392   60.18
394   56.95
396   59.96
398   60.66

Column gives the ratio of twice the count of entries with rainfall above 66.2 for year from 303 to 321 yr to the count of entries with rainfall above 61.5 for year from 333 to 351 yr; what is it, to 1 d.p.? 1.5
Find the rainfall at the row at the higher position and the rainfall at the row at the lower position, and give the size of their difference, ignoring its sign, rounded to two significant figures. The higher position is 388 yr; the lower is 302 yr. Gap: 12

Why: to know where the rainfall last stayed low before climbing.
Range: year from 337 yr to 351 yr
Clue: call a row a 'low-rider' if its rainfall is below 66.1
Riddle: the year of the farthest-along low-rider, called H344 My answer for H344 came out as 350 yr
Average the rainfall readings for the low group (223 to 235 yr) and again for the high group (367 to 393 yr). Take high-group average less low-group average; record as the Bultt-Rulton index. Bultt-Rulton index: -11.0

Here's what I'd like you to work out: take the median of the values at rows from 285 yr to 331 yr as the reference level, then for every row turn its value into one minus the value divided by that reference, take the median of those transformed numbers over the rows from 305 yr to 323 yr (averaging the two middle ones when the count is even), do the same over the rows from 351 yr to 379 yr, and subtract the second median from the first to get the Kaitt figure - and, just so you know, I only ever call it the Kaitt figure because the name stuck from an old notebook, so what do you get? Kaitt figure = -0.18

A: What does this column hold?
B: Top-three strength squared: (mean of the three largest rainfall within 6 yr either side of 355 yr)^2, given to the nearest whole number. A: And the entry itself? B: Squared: 3805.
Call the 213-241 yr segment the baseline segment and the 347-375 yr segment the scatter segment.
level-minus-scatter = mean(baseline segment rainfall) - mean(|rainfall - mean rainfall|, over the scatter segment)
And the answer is 60.9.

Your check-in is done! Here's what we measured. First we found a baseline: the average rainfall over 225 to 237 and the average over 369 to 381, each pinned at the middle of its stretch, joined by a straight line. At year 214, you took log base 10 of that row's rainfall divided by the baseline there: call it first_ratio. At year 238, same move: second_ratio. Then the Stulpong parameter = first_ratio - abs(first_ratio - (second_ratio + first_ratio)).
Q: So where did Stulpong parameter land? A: -0.027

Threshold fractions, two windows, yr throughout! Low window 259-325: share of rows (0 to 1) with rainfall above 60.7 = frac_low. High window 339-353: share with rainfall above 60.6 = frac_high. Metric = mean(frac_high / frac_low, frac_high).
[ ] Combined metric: 1.00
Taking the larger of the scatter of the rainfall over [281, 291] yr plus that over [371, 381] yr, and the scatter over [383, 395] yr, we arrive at 3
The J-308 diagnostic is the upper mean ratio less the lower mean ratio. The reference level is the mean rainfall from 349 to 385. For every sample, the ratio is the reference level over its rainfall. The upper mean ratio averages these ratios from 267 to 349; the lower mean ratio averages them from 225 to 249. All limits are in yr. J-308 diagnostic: -0.11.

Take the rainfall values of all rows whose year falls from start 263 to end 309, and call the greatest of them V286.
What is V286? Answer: 70.35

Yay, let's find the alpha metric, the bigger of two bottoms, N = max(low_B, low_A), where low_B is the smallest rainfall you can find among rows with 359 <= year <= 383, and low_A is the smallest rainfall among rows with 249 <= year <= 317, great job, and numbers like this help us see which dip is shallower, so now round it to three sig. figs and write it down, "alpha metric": 57.3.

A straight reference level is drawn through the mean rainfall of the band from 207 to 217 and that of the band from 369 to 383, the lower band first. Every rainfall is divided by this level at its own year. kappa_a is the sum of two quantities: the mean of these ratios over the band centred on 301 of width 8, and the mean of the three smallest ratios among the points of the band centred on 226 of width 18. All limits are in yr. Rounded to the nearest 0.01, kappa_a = 2.16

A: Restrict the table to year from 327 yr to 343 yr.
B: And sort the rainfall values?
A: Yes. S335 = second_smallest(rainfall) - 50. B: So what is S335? 12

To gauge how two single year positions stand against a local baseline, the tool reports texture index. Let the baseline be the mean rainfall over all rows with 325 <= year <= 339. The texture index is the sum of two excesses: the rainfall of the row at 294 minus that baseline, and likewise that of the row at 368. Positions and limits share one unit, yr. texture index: -12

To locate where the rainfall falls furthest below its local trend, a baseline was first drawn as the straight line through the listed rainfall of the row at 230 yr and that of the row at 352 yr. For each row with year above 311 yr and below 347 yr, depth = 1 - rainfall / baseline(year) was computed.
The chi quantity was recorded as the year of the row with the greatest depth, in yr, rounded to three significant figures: 324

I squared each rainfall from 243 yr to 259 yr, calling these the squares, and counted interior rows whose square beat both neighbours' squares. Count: 1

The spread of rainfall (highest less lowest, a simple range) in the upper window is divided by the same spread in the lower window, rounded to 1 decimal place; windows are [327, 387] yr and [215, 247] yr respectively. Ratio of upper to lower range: 0.8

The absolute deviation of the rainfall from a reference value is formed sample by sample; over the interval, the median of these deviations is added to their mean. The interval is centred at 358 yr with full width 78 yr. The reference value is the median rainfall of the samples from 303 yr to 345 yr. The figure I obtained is 11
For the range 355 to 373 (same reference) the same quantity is 19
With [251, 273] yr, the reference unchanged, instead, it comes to 6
